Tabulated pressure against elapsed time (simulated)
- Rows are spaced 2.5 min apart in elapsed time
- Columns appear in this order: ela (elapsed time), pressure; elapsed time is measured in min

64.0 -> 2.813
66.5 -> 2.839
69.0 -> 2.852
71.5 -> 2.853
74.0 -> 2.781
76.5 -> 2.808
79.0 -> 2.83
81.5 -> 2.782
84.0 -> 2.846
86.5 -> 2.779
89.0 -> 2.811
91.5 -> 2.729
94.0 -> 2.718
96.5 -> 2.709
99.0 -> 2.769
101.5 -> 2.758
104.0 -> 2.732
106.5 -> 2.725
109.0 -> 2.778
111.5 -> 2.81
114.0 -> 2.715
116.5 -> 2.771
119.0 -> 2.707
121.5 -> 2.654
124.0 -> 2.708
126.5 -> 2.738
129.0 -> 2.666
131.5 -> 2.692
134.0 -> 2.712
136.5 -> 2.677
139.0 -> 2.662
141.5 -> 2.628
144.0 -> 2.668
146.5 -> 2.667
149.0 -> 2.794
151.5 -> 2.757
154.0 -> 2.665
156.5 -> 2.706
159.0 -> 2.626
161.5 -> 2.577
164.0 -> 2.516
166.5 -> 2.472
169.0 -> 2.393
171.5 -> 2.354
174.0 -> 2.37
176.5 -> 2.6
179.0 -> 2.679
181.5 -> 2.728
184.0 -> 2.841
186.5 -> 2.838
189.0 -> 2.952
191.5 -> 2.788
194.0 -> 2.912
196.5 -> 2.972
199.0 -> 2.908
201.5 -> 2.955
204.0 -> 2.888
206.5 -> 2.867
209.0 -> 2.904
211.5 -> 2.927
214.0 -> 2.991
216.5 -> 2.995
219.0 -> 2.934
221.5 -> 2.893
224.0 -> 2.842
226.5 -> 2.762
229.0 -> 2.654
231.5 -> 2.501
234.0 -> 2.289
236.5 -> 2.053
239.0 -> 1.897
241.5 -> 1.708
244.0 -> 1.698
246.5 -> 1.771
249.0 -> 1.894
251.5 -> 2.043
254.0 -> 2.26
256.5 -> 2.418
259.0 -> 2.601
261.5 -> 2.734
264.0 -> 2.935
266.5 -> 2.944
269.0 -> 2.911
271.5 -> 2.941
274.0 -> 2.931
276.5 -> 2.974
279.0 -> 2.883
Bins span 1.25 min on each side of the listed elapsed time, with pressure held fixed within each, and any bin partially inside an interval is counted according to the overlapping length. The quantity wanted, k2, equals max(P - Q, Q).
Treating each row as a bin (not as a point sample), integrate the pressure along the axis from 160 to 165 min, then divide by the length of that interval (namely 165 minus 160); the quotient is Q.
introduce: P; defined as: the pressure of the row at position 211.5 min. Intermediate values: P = 2.927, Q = 2.55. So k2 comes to 2.55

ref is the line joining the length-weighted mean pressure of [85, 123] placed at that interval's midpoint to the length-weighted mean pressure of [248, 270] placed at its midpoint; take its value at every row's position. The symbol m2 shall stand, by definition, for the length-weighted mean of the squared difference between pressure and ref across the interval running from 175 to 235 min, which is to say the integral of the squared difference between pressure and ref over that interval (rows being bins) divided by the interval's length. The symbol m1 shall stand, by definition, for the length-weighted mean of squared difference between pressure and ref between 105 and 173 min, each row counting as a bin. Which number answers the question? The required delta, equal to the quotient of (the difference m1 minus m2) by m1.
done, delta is -6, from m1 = 0.010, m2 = 0.07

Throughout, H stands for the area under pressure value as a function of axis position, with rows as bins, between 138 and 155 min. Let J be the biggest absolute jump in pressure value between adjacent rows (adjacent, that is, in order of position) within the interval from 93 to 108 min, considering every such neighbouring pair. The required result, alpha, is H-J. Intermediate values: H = 46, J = 0.060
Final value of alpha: 46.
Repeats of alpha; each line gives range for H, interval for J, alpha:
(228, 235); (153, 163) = 17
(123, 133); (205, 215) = 27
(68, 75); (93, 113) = 20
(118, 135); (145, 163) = 46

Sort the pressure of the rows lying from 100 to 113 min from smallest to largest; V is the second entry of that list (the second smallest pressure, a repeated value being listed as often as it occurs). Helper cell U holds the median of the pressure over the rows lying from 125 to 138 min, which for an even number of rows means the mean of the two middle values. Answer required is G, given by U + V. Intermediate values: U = 2.69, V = 2.732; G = 5.4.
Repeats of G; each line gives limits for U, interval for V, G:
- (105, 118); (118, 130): 5.4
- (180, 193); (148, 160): 5.5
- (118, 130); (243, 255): 4.5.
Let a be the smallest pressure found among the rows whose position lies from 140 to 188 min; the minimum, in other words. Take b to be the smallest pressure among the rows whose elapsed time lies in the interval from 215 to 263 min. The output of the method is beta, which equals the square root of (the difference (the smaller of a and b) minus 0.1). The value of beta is 1.26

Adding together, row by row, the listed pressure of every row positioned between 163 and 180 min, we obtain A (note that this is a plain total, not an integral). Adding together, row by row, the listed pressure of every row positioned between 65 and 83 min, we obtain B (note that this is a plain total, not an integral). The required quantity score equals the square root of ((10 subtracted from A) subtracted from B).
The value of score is 3.5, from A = 17.4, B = 19.7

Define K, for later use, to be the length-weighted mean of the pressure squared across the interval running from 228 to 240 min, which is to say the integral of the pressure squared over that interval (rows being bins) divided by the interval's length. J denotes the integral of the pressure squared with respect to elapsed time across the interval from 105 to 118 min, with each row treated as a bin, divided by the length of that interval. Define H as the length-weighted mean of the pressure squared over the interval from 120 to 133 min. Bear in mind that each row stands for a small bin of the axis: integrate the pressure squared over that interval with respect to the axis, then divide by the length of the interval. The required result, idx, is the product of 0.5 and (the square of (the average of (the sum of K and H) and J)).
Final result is 51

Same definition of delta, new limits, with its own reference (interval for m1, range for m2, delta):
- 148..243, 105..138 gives 1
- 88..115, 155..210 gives -37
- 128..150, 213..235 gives -35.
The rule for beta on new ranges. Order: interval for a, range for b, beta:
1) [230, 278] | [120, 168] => 1.26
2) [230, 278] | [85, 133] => 1.26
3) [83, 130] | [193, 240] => 1.34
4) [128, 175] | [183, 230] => 1.50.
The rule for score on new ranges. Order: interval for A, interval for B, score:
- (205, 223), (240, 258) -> 1.8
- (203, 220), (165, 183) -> 2.7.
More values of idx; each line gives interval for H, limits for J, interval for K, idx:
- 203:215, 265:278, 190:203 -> 82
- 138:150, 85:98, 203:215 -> 68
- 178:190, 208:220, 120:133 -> 71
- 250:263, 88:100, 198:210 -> 60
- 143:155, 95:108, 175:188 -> 62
